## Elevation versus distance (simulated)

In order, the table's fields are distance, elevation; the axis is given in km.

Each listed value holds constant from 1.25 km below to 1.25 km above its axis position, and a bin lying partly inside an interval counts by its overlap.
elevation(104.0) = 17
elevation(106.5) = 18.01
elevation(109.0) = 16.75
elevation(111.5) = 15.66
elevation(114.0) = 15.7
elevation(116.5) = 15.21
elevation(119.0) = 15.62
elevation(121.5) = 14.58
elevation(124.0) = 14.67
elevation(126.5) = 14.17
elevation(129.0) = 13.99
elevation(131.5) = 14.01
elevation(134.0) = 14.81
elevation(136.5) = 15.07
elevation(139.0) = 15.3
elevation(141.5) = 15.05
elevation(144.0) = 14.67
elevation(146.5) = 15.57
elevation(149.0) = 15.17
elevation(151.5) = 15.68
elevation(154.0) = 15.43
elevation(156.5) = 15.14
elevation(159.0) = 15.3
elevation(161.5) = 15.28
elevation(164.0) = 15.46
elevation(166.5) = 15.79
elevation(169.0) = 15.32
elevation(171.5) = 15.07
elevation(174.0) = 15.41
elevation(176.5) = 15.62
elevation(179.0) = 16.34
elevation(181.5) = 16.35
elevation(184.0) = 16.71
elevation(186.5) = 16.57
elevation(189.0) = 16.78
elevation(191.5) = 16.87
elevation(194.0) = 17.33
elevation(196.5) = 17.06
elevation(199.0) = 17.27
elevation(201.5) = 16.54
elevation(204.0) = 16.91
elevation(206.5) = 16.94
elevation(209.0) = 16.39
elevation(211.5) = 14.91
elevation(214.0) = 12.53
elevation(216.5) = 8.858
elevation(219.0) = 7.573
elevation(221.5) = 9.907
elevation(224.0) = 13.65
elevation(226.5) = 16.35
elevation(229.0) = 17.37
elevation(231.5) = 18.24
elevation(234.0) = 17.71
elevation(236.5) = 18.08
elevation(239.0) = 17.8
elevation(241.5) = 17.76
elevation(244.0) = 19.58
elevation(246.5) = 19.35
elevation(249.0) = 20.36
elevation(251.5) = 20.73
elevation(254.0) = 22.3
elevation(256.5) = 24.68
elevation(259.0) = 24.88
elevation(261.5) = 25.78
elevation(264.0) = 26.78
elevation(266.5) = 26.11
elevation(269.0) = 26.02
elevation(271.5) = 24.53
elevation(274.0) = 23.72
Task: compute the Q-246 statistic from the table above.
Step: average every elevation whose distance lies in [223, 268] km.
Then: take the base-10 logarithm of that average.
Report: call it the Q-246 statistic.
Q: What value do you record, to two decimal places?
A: 1.31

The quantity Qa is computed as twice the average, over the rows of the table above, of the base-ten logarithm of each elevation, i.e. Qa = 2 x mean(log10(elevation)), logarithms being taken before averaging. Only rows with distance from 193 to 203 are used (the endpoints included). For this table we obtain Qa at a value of 2.46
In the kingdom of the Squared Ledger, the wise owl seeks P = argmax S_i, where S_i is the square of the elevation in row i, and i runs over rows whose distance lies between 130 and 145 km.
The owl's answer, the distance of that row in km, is 139.0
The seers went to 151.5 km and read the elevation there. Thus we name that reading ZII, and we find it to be 15.68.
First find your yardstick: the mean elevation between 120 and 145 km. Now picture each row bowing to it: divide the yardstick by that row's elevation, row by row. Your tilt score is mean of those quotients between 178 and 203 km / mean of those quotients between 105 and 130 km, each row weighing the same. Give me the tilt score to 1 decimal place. 0.9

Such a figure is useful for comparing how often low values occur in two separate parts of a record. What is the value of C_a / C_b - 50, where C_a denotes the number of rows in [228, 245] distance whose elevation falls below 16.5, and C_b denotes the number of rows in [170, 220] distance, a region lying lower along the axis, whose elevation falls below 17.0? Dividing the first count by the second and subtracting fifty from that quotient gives -50.0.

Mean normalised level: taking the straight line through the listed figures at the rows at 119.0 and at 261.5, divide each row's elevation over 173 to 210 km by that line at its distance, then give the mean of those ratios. 0.80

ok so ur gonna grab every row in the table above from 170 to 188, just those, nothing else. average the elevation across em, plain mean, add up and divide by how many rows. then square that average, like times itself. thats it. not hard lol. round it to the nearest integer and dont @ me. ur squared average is 256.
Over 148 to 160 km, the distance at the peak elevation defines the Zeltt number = 151.5 km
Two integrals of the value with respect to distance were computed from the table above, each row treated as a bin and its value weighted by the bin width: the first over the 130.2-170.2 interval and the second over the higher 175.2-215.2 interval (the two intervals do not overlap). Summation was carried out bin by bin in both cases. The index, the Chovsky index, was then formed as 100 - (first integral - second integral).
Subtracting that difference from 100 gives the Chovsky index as 145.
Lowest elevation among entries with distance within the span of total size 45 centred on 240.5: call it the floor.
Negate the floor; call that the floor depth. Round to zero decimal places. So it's -8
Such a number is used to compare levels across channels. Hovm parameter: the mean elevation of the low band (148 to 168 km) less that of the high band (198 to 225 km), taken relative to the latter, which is 0.1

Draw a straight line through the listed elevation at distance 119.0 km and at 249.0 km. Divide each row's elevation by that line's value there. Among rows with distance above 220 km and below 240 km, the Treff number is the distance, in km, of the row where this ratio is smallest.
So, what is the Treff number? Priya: 221.5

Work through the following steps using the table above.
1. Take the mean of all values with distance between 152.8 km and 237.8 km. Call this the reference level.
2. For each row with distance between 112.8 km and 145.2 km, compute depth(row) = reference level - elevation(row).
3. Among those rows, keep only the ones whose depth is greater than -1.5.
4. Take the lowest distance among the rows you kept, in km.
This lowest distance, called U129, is 114.0 km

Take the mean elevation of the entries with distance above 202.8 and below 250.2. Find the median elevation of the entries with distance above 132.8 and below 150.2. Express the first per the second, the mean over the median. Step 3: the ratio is 1.05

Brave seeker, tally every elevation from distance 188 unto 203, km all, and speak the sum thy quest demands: 102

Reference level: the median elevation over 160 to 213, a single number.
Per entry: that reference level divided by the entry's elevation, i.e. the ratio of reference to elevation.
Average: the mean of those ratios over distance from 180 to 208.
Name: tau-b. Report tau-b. 0.97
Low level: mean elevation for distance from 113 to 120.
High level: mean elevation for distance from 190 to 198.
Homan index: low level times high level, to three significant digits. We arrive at 265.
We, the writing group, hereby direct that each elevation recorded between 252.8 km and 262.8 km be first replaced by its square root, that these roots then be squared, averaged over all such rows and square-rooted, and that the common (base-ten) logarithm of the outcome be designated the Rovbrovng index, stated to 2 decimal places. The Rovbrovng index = 0.69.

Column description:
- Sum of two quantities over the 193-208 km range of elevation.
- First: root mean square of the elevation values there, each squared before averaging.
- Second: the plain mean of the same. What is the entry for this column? 34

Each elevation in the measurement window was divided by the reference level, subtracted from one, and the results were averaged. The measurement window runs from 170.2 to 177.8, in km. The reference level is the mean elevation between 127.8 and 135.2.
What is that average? -0.08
